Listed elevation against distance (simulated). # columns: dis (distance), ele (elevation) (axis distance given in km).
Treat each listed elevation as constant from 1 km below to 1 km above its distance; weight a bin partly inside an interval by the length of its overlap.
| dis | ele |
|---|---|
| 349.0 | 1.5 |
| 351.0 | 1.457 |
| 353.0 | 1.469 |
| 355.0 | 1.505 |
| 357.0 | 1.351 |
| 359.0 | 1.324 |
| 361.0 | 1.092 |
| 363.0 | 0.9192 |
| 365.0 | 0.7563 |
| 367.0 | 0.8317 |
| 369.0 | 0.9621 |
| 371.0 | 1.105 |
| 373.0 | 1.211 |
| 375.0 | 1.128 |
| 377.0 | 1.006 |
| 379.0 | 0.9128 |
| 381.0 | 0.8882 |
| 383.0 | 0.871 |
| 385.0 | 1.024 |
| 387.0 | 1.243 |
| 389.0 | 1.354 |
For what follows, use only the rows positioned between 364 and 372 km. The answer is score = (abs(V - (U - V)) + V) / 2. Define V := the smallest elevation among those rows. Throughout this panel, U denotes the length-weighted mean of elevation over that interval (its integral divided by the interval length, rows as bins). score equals 0.68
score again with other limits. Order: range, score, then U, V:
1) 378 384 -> 0.86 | 0.89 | 0.871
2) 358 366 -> 0.62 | 1.02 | 0.7563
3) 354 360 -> 1.29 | 1.39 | 1.324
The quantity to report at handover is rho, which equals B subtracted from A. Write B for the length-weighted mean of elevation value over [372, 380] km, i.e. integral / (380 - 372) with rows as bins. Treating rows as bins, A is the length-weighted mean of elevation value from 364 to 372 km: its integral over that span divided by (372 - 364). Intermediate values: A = 0.91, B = 1.06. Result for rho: -0.15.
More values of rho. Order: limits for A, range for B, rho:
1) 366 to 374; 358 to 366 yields 0.00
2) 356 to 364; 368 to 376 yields 0.07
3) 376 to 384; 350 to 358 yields -0.53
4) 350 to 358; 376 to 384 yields 0.53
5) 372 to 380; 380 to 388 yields 0.06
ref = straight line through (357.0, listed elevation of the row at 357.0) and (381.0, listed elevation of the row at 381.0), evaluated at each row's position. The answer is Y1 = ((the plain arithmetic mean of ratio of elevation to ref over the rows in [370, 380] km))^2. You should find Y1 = 1.14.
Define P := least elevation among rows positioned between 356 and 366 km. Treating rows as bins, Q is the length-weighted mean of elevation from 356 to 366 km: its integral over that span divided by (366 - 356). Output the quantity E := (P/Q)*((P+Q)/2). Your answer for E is 0.64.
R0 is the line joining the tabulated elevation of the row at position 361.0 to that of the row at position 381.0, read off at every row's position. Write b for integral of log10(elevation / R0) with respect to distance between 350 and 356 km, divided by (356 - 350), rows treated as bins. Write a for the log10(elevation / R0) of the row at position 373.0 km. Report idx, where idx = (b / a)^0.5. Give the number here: 1.0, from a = 0.096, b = 0.10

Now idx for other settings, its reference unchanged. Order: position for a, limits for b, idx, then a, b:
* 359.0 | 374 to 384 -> 0.5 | 0.076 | 0.02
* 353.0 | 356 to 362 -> 0.7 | 0.098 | 0.05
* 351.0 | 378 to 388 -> 0.8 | 0.086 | 0.05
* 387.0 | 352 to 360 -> 0.7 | 0.177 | 0.09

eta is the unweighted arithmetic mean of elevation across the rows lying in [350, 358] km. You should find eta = 1.45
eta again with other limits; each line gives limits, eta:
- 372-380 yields 1.06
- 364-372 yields 0.91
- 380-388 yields 1.01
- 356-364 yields 1.17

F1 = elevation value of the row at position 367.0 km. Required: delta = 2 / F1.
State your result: 2.4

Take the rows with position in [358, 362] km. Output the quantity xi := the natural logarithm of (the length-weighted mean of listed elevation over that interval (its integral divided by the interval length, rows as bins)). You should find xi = 0.19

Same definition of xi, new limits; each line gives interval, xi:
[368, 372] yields 0.03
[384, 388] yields 0.13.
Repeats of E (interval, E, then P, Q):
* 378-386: 0.85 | 0.871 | 0.92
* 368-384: 0.81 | 0.871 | 1.01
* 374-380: 0.87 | 0.9128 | 1.02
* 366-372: 0.77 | 0.8317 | 0.97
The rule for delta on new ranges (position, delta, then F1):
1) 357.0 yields 1.5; 1.351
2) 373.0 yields 1.7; 1.211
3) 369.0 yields 2.1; 0.9621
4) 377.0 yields 2.0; 1.006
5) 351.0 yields 1.4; 1.457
